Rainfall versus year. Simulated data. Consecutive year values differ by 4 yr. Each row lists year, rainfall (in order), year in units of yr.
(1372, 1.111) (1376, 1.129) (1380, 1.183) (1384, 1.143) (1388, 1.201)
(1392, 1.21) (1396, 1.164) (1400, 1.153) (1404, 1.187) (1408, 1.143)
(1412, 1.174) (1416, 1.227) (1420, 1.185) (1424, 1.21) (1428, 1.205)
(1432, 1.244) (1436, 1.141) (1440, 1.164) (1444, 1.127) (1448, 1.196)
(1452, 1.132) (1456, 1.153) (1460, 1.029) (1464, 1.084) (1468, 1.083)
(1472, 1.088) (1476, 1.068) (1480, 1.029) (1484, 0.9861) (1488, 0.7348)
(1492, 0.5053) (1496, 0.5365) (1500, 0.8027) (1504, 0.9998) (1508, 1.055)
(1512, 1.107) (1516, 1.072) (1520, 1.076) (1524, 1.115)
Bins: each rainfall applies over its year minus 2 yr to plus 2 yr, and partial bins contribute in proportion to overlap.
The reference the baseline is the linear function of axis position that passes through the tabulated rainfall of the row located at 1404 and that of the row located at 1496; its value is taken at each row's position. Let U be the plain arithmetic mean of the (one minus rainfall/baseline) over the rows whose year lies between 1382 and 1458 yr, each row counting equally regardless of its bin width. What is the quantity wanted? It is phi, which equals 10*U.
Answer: -1.2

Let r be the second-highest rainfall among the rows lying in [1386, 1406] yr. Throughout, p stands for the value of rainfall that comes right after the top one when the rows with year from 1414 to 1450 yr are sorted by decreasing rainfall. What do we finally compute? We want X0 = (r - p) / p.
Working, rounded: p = 1.227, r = 1.201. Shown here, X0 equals -0.02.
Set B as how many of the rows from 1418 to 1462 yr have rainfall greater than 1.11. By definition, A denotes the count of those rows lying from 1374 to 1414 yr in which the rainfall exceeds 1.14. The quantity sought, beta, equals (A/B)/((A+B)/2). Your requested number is 0.095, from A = 9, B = 10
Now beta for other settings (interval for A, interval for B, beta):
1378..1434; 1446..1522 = 0.549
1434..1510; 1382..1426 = 0.048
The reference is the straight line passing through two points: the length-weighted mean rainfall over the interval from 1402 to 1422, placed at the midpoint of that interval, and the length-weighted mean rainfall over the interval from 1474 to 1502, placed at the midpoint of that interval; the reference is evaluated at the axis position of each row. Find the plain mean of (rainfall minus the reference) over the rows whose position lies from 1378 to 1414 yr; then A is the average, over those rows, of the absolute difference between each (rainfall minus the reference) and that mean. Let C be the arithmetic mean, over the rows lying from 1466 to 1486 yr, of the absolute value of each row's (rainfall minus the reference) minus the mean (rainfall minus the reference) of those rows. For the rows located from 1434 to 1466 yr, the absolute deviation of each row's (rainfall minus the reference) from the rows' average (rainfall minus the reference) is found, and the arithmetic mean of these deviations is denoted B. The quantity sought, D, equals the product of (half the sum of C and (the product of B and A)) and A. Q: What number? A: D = 0.0003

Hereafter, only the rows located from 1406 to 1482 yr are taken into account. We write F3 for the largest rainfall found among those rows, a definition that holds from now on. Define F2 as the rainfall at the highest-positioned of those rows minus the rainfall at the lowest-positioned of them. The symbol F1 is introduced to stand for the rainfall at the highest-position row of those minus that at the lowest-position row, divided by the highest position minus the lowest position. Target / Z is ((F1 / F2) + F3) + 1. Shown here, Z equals 2.258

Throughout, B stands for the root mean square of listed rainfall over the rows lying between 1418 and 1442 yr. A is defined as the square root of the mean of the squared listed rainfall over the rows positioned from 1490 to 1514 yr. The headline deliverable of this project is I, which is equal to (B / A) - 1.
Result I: 0.37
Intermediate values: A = 0.87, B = 1.192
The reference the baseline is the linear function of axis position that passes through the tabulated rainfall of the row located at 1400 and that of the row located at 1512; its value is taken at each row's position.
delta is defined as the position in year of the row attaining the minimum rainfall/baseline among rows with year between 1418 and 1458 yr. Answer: 1444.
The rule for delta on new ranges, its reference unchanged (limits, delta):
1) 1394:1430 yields 1408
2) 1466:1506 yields 1492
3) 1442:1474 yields 1460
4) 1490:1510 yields 1492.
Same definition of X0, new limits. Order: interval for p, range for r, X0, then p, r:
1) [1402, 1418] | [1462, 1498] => -0.09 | 1.187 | 1.084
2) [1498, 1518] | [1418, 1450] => 0.13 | 1.072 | 1.21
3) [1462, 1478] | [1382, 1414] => 0.11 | 1.084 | 1.201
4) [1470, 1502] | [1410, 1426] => 0.13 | 1.068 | 1.21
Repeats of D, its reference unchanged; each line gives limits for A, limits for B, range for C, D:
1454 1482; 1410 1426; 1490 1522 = 0.0035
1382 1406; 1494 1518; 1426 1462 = 0.0006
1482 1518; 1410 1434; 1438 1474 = 0.0049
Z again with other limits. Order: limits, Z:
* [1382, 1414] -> 2.246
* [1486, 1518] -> 2.143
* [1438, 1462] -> 2.246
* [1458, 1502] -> 2.113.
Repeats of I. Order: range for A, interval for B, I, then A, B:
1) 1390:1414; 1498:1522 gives -0.13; 1.17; 1.024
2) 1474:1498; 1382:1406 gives 0.40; 0.84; 1.177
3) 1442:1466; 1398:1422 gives 0.05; 1.12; 1.178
